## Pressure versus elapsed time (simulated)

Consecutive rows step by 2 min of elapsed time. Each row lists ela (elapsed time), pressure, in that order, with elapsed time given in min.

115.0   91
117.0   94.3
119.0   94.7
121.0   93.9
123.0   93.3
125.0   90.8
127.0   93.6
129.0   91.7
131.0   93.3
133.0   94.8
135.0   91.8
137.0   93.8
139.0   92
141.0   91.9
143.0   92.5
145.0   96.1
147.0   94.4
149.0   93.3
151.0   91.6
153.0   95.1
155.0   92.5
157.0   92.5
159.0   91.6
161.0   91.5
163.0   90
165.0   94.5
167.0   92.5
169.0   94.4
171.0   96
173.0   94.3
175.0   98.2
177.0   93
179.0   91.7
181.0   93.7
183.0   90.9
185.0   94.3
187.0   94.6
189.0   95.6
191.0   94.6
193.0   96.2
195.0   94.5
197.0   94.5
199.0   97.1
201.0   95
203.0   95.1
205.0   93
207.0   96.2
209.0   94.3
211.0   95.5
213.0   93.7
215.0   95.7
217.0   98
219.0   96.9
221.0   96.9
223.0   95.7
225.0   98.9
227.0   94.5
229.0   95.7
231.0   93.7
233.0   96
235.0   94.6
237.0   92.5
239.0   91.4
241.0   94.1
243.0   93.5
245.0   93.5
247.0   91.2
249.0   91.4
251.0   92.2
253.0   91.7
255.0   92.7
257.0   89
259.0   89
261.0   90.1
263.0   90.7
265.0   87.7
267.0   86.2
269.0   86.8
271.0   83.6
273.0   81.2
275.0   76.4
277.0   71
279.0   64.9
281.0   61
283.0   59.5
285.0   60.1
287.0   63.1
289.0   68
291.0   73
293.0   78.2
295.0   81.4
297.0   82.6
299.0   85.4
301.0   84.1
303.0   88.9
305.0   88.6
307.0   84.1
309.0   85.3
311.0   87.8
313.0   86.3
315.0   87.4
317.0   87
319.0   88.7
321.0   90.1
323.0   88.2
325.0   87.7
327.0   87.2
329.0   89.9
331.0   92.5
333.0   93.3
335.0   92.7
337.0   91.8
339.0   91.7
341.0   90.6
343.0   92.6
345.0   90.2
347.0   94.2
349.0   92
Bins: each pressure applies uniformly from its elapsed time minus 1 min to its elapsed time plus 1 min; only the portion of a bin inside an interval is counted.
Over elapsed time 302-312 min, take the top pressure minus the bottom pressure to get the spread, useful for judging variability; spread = 4.8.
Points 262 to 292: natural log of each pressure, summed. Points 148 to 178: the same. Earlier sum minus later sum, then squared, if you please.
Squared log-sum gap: 13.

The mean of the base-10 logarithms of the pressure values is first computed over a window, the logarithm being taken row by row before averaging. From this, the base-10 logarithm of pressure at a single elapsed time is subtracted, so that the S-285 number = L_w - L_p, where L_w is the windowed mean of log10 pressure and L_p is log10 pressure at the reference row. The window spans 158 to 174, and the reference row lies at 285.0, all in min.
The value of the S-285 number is 0.190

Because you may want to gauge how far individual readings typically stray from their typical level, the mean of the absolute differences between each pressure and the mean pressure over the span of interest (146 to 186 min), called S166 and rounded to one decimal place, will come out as 1.5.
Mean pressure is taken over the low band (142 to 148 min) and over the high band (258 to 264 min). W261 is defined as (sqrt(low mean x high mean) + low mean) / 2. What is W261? 93.2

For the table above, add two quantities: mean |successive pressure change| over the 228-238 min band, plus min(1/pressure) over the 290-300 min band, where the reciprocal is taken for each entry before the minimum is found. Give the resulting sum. 1.96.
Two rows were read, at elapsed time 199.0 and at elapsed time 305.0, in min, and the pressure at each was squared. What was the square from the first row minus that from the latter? 1578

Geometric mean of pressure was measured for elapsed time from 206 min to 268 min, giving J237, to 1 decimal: 93.3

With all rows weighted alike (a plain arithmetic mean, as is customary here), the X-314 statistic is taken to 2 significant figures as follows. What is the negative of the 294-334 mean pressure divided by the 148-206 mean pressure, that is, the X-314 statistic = -0.93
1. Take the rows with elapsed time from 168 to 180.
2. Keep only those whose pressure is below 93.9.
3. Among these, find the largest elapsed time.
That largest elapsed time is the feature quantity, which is 179.0 min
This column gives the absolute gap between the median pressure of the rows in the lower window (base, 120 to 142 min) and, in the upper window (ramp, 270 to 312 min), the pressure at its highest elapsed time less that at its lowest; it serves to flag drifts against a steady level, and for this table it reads 89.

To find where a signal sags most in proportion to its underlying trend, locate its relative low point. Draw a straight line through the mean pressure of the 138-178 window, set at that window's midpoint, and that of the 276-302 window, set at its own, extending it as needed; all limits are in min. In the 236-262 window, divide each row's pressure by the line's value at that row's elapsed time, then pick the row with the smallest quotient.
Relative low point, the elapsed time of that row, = 239.0 min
